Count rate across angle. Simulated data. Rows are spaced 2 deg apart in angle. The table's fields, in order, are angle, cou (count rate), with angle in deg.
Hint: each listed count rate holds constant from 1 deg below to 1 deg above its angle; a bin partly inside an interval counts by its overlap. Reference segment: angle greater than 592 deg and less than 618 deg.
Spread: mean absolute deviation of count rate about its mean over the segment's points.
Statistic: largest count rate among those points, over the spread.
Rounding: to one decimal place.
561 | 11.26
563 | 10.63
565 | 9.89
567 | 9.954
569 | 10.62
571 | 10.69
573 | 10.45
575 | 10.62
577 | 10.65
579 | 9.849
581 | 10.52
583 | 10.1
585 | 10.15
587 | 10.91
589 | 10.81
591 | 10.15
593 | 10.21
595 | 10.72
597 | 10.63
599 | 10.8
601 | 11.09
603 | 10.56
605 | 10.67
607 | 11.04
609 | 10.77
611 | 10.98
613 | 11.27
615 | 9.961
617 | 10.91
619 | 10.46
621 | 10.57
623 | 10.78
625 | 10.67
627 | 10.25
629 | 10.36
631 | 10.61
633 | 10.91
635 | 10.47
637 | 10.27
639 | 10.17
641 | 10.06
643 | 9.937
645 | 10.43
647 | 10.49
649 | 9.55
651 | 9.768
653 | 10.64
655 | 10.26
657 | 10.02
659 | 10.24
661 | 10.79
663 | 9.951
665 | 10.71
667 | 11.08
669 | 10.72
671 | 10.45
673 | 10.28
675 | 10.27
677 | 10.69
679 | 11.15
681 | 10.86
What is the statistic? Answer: 43.5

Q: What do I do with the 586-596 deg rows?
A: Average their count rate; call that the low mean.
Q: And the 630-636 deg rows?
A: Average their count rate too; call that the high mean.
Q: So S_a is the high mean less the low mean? 0.1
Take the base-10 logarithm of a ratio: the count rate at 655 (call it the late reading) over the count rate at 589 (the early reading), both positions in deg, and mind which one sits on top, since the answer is -0.02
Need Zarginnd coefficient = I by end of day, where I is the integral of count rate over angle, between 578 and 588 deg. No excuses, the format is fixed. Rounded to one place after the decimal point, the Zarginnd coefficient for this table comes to 103.1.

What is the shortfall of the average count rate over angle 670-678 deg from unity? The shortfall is -9.42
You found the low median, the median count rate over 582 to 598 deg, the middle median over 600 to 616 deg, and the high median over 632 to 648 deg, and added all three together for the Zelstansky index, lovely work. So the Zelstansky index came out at 31.6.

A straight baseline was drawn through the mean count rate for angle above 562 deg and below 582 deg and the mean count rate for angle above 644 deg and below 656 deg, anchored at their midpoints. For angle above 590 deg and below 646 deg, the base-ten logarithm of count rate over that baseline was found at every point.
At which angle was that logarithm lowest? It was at 615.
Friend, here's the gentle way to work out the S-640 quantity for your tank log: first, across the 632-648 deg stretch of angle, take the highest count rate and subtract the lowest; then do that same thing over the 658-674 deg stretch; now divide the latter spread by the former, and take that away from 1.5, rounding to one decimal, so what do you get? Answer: 0.3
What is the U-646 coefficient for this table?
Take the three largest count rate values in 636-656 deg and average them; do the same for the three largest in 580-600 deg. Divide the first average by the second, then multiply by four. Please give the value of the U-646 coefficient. 3.88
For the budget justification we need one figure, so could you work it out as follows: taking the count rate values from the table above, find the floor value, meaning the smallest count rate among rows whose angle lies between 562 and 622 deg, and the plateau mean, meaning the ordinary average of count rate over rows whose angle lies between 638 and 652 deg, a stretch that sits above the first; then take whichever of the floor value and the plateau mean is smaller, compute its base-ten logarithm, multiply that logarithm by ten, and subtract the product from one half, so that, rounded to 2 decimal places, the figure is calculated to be -9.43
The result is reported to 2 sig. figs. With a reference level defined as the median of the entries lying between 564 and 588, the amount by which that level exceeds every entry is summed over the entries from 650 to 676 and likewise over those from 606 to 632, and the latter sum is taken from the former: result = 3.5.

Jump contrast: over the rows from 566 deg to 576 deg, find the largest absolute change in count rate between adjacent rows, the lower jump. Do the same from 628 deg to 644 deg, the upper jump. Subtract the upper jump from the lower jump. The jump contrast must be 0.23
